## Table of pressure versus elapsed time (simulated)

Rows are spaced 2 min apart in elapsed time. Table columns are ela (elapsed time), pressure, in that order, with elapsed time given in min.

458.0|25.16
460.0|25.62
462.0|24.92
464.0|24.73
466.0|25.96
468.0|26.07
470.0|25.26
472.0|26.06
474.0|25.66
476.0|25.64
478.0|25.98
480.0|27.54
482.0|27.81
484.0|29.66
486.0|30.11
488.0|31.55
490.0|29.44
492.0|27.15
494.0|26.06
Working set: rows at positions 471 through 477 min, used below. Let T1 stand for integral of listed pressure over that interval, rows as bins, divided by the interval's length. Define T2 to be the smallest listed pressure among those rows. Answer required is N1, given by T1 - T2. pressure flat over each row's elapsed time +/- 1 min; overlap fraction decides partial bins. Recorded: 0.15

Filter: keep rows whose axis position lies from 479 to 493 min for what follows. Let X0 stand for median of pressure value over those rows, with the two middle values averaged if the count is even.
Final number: 29.4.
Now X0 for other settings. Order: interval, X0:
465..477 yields 25.8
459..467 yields 25.3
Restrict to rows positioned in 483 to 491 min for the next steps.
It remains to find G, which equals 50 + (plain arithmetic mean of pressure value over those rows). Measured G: 80.2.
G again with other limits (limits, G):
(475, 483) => 76.7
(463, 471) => 75.5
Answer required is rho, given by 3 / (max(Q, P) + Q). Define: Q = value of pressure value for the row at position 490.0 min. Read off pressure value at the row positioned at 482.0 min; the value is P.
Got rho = 0.0510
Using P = 27.81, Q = 29.44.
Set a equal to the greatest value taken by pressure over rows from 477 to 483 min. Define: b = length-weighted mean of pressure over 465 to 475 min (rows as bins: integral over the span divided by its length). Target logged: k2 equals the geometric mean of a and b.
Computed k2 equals 26.8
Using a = 27.81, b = 25.8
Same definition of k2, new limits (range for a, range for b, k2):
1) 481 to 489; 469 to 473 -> 28.5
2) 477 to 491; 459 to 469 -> 28.3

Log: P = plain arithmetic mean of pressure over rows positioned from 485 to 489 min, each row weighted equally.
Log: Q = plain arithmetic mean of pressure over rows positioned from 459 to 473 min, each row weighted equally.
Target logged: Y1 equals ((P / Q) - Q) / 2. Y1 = -12.15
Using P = 30.8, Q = 25.5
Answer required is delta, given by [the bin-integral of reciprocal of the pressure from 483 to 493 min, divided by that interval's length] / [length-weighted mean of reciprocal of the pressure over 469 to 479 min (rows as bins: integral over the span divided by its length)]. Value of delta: 0.87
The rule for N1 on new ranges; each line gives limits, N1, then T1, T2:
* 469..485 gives 1.44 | 26.7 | 25.26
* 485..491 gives 0.93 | 30.4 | 29.44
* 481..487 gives 1.38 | 29.2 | 27.81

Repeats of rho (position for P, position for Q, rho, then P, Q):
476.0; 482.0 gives 0.0539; 25.64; 27.81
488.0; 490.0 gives 0.0492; 31.55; 29.44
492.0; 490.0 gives 0.0510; 27.15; 29.44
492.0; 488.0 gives 0.0475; 27.15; 31.55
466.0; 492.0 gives 0.0552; 25.96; 27.15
